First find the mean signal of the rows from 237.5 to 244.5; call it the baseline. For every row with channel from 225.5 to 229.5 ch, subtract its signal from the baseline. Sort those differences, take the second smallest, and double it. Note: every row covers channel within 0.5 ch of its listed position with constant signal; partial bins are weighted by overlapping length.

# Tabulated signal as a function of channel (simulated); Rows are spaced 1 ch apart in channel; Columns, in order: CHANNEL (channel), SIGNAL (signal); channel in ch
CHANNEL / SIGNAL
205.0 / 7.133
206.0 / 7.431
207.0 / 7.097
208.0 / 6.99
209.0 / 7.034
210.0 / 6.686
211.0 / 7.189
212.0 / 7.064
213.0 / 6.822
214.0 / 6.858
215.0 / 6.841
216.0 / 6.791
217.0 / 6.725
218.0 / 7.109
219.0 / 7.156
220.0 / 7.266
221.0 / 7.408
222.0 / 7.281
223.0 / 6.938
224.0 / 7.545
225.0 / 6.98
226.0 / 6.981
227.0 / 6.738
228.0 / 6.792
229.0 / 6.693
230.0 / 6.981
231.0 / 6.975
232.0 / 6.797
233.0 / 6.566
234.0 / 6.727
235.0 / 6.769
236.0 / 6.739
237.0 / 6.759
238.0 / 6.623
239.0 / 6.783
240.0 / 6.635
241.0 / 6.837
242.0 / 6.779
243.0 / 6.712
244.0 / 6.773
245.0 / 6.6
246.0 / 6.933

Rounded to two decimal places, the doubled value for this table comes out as -0.11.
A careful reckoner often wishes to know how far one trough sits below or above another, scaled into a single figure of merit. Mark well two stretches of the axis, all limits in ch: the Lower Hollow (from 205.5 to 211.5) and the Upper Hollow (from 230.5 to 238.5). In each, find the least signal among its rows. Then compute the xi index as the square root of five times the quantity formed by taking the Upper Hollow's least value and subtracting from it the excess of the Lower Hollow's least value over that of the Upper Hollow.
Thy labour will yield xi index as 5.68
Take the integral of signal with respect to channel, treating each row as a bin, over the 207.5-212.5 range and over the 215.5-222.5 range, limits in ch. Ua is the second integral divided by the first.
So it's 1.4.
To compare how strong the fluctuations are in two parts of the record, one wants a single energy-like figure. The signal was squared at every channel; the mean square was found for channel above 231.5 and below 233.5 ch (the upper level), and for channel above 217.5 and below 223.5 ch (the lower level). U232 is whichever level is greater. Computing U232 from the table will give 51.8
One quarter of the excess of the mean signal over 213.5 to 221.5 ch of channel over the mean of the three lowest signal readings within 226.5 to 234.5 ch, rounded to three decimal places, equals 0.089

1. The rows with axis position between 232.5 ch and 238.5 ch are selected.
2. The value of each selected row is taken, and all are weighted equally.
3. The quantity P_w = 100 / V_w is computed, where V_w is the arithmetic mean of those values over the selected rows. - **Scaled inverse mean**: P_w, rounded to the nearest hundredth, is 14.93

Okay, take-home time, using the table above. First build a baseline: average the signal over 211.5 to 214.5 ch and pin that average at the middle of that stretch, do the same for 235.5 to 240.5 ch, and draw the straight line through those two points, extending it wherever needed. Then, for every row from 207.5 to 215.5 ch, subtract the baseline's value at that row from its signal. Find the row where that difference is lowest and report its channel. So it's 210.0 ch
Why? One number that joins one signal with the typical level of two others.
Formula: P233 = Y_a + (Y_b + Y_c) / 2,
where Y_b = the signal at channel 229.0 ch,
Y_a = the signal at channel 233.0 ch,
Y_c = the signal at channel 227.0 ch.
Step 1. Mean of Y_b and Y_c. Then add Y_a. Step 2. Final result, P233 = 13.3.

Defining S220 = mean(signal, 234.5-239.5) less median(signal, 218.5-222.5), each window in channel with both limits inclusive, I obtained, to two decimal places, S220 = -0.54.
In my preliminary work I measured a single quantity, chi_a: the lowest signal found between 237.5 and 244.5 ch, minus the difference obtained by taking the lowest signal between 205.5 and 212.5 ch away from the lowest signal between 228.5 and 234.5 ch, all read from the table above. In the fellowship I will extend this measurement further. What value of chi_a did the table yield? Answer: 6.74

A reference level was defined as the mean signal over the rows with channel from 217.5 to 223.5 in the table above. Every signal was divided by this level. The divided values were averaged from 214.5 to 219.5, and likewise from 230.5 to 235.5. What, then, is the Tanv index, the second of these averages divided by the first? 0.98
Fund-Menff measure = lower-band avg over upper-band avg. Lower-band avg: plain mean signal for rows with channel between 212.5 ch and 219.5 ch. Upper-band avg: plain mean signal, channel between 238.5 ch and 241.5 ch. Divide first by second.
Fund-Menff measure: 1.02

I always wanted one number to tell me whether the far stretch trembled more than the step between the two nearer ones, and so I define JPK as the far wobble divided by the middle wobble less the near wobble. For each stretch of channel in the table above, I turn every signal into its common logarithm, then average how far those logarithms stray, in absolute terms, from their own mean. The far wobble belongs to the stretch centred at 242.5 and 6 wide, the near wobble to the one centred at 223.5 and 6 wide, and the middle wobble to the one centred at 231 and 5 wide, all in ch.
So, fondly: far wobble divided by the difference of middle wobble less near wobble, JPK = -1.1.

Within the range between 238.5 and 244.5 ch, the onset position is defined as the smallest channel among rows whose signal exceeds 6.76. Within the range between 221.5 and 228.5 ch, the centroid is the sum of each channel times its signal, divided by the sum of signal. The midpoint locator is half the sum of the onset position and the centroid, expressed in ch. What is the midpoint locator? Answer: 232.0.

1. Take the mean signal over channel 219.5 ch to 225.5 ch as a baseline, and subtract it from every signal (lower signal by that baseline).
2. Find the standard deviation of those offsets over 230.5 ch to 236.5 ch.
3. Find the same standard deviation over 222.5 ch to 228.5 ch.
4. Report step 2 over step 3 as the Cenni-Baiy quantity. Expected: 0.46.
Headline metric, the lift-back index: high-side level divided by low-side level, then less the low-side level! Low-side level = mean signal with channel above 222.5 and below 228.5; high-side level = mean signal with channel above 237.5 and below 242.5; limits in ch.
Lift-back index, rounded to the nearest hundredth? -6.03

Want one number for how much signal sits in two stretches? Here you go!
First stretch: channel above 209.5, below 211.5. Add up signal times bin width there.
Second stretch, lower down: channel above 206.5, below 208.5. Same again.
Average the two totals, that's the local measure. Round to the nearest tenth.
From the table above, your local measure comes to 14.0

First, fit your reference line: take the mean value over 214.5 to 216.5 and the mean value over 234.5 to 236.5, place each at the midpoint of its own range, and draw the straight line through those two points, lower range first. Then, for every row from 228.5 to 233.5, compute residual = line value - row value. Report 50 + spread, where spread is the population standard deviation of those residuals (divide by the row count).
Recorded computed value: 50.2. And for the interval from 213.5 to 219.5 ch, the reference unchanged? 50.2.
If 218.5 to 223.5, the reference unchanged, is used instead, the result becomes 50.2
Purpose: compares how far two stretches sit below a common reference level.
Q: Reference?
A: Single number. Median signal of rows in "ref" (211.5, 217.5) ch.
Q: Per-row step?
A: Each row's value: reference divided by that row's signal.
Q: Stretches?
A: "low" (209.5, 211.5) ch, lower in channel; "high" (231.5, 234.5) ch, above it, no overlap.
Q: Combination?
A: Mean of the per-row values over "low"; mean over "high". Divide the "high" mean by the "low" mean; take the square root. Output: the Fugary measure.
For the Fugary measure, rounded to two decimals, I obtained 1.02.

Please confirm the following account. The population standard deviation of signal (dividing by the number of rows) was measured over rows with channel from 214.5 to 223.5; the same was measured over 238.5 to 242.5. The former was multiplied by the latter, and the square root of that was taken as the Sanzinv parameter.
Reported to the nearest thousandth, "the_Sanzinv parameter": 0.131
